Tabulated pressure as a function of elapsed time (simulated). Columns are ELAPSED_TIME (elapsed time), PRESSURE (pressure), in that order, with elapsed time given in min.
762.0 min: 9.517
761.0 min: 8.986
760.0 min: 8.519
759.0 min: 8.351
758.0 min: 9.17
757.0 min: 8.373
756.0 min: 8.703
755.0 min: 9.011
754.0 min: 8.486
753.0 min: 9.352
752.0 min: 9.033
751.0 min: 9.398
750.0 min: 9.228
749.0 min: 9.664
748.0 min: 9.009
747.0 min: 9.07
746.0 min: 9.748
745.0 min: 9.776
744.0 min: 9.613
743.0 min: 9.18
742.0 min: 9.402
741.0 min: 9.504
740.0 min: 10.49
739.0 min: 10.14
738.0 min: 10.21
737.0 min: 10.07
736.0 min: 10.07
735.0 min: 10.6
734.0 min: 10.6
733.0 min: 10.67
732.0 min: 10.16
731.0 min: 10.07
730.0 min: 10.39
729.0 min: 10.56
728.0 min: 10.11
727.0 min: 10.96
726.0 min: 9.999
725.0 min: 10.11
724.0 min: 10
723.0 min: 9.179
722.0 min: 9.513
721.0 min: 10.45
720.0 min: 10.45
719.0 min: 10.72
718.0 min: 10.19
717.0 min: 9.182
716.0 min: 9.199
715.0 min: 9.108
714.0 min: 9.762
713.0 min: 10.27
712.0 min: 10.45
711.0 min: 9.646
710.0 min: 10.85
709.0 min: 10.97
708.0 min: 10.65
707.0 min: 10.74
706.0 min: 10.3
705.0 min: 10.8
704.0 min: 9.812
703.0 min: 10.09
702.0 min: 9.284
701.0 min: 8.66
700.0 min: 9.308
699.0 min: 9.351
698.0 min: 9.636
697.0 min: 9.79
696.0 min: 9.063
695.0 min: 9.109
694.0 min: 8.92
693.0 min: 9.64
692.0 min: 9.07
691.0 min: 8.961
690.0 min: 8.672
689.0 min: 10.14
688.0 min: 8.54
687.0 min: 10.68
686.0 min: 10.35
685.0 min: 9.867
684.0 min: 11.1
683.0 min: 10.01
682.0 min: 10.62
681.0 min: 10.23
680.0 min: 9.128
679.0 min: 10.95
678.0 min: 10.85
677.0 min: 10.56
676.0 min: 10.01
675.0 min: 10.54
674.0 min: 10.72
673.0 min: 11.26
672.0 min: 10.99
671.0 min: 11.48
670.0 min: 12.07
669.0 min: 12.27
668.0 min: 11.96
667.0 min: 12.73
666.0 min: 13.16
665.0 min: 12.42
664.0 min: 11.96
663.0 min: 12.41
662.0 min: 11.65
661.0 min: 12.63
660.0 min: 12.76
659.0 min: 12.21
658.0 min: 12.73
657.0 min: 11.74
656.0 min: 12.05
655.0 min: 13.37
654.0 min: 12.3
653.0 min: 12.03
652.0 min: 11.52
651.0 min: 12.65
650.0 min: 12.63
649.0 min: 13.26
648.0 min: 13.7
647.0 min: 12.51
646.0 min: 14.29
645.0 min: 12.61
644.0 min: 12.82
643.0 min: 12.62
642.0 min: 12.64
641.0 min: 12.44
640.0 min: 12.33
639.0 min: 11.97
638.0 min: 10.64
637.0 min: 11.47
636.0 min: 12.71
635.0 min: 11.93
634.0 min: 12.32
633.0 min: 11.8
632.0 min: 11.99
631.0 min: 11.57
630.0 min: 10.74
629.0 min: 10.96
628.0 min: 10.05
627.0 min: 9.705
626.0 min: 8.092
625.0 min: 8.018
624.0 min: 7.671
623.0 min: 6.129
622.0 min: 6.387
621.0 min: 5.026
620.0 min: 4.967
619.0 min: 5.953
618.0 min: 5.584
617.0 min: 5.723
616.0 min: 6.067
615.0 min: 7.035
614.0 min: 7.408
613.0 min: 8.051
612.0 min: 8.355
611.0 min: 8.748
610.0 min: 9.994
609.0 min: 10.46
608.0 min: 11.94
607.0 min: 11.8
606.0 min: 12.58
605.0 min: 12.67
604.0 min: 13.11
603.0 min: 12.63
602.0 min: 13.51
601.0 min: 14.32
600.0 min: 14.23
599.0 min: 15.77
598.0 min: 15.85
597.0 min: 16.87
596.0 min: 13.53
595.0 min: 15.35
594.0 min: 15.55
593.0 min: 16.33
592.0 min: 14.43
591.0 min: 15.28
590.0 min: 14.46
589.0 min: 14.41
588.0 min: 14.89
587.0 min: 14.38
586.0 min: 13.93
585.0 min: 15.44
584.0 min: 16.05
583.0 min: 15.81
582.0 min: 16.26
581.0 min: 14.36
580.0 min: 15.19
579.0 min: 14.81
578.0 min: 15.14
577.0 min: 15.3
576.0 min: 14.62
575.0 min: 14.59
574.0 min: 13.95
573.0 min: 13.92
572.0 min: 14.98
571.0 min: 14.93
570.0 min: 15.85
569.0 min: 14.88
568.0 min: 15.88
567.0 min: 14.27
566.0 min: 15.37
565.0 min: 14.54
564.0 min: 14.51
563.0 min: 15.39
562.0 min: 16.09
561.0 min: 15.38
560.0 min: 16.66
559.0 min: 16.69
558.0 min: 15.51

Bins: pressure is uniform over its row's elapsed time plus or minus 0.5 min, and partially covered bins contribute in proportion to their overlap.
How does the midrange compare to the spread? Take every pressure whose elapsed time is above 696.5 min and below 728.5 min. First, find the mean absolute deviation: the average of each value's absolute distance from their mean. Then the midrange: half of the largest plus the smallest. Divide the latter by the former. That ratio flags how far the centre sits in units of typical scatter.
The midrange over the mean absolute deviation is 19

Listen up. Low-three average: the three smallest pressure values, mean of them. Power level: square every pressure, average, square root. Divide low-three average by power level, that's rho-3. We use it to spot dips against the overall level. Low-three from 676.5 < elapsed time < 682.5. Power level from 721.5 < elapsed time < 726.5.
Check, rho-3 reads 1.02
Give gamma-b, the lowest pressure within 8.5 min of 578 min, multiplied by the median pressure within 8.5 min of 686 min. 139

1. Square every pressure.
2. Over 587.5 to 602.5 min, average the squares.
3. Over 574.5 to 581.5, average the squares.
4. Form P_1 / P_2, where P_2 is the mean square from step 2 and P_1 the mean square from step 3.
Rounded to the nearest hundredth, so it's 0.98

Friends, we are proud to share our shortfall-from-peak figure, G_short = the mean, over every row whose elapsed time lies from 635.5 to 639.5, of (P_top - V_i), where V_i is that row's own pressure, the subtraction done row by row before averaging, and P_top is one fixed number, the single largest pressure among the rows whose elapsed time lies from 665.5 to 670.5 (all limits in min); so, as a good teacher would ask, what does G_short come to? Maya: 1.5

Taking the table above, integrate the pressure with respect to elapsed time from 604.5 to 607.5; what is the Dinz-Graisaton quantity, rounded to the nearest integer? 37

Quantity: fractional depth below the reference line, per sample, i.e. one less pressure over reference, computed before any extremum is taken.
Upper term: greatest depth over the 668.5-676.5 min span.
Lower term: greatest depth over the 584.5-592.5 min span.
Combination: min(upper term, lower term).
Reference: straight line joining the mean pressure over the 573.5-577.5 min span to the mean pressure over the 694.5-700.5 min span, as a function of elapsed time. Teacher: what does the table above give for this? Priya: 0.02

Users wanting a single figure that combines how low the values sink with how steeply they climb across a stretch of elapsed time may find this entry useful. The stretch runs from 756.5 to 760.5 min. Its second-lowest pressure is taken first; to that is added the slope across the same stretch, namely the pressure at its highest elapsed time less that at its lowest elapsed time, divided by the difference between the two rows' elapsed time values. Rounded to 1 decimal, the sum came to 8.4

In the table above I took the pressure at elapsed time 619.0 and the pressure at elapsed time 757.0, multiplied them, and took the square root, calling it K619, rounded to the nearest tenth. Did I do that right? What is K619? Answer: 7.1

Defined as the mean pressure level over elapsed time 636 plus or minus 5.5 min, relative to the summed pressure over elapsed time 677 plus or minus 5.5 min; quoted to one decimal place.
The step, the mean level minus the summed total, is -103.9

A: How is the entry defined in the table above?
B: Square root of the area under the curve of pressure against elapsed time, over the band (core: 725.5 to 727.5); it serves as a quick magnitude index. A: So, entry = 4.6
